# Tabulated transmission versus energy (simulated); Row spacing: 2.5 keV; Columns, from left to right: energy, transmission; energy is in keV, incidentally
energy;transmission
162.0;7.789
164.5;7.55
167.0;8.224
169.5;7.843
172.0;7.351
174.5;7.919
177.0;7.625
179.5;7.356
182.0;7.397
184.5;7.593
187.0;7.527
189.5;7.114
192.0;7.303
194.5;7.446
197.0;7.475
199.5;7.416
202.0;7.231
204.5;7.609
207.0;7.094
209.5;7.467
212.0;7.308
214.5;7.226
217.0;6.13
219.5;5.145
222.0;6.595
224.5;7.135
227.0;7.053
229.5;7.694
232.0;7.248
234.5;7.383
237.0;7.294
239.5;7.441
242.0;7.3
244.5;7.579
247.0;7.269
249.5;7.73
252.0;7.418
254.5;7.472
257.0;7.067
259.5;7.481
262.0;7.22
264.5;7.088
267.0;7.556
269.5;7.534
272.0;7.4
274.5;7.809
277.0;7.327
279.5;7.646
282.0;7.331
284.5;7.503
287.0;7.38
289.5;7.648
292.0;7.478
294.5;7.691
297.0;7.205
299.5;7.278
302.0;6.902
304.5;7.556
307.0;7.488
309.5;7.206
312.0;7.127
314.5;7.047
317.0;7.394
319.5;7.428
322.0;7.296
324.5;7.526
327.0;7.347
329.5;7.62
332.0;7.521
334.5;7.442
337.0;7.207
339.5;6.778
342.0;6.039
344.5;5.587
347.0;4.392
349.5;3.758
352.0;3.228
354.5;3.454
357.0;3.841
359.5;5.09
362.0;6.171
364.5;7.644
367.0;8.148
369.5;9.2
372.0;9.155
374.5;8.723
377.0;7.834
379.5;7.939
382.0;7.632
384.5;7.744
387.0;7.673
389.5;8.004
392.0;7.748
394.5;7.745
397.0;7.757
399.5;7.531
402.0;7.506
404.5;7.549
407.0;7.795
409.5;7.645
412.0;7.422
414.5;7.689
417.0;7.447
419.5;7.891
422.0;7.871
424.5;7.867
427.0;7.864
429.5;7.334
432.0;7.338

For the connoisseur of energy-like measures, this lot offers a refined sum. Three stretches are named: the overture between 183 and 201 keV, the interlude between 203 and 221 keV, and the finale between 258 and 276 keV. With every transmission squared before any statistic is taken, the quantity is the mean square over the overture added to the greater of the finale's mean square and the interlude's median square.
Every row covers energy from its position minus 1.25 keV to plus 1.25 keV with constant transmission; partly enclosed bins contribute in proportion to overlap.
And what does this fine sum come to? 110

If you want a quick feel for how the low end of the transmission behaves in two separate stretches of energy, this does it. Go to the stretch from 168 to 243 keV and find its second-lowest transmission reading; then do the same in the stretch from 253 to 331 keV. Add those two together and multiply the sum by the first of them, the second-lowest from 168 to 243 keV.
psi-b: 81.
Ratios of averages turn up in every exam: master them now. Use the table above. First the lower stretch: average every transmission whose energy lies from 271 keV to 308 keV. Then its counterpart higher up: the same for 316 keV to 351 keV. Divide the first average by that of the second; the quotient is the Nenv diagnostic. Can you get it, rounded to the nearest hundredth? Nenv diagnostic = 1.12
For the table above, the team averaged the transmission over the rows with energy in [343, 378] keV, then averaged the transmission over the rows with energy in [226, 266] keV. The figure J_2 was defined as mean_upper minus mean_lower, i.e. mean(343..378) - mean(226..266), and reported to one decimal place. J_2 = -1.2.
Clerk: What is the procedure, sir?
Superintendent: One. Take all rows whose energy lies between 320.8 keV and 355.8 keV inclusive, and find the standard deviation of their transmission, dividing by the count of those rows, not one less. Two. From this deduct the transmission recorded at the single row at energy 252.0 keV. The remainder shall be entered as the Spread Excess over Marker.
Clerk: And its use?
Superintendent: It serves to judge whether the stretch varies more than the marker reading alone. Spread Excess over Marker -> -5.8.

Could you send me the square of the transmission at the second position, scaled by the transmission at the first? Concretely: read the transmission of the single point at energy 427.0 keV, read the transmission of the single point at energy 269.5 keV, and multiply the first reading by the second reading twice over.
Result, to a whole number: 446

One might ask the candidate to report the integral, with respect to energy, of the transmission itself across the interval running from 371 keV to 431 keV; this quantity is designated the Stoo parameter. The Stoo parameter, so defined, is 468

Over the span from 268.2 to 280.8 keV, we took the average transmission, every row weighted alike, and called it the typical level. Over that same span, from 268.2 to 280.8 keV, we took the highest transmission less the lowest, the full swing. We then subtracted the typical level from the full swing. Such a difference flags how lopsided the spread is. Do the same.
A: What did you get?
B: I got -7.06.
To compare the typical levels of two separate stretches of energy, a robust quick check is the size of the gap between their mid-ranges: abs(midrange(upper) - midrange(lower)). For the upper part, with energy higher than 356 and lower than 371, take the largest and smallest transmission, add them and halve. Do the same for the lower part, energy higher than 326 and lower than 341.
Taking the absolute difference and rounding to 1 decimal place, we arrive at 0.7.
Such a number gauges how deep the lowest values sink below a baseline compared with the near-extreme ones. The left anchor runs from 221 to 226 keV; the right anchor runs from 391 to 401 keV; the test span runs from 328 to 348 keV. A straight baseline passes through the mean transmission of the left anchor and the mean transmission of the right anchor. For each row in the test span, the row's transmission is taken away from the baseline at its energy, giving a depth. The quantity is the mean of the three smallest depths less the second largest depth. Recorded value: -2.0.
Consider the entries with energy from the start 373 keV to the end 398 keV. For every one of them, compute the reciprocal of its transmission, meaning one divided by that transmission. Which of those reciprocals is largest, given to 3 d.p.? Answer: 0.131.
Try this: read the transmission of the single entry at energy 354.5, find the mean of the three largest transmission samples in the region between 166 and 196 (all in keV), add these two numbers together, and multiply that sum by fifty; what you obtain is 572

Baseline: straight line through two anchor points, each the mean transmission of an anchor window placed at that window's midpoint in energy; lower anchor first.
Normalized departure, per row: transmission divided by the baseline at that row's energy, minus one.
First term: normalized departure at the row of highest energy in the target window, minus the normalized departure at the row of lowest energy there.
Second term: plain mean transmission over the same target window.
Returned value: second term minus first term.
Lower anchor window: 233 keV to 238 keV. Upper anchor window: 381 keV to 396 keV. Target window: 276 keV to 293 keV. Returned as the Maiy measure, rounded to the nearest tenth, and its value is 7.5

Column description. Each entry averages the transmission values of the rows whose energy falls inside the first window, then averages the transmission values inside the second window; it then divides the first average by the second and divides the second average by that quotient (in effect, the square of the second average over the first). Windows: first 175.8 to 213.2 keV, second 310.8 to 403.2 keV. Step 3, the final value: 6.5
